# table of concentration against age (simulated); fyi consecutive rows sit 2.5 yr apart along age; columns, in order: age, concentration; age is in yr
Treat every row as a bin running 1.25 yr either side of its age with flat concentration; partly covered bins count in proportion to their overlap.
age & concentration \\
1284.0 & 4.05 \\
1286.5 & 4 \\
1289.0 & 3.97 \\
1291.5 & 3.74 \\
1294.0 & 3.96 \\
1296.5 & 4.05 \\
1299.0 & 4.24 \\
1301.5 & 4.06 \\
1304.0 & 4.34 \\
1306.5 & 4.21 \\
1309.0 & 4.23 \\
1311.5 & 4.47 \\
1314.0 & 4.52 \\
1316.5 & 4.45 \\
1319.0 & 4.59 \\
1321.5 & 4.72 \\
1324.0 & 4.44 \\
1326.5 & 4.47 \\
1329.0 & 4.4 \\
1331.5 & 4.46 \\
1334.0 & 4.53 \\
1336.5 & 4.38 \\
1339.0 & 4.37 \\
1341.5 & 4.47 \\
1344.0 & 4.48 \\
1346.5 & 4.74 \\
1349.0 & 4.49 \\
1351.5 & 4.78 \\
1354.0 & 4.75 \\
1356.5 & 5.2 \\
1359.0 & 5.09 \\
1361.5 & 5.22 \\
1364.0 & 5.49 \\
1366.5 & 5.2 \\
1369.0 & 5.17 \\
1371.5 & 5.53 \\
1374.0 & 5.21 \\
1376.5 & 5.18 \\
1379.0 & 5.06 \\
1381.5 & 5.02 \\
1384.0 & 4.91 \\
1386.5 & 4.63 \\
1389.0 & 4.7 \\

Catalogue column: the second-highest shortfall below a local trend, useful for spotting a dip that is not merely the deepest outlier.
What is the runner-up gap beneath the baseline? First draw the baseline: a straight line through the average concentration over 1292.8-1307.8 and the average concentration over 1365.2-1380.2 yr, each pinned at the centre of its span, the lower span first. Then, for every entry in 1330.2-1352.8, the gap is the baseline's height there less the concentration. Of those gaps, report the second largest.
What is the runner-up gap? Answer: 0.35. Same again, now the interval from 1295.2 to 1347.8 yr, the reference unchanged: 0.32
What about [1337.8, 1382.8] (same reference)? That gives 0.35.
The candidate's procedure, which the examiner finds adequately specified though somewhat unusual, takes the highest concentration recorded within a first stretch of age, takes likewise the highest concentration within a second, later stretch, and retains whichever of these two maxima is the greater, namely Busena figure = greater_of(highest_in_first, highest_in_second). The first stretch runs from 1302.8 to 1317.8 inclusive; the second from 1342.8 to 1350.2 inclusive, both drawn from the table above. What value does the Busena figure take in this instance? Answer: 4.7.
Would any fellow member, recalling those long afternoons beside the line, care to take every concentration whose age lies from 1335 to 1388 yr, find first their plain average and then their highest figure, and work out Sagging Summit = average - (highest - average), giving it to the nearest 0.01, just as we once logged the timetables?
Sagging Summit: 4.31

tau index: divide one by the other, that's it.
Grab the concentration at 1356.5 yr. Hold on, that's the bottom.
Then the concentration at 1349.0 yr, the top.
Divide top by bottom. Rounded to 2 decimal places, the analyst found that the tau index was 0.86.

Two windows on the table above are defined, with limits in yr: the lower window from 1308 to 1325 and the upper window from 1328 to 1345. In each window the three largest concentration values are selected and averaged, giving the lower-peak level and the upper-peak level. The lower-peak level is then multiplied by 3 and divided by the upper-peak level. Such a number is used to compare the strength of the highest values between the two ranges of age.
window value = 3.08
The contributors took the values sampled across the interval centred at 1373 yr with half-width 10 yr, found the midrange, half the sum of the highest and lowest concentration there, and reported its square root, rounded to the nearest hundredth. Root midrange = 2.30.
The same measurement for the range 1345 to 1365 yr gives 2.23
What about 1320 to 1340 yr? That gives 2.13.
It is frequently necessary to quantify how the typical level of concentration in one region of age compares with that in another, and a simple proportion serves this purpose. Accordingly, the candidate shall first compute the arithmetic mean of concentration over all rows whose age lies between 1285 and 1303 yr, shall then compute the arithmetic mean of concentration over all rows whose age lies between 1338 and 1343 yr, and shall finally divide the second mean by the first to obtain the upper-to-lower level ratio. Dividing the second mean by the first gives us 1.104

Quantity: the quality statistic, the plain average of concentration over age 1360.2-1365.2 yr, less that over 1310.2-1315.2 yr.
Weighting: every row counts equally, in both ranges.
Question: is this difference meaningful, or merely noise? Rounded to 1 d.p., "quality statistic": 0.9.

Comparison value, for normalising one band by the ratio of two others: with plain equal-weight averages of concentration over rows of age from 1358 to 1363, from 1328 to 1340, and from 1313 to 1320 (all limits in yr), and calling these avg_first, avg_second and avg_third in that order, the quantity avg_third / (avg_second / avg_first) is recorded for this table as 5.3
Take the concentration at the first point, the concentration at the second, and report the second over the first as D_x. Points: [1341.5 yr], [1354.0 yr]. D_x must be 1.06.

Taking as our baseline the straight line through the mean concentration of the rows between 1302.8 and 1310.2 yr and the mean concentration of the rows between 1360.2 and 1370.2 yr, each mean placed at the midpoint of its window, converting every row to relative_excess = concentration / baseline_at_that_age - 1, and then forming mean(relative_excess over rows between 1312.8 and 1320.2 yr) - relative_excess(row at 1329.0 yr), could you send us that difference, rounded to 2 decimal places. 0.07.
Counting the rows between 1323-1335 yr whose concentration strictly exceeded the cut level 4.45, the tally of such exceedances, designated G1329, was 3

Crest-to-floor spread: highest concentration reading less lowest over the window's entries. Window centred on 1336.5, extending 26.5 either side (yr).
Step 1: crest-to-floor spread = 0.85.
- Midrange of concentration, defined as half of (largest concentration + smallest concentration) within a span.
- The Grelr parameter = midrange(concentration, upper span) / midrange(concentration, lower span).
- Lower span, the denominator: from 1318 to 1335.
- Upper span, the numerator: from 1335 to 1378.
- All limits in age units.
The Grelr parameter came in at 1.09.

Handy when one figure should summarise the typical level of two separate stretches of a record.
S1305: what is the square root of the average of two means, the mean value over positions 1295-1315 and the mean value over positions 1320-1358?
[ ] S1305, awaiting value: 2.10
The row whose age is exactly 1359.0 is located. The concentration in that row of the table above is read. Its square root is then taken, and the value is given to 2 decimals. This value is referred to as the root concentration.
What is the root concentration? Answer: 2.26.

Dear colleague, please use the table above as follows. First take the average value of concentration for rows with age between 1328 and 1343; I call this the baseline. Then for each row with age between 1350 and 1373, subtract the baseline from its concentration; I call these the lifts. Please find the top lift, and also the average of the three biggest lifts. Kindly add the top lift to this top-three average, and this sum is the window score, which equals 2.1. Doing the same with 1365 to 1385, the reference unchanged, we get 2.0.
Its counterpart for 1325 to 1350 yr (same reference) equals 0.5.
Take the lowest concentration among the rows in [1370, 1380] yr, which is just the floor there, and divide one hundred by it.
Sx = 19.8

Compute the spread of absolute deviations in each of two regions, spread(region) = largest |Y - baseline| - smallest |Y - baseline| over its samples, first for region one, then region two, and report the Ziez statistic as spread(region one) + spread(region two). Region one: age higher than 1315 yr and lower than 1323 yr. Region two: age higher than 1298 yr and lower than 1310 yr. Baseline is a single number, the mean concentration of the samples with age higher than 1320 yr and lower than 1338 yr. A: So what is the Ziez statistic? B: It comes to 0.48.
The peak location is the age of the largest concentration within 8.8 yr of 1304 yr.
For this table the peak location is 1311.5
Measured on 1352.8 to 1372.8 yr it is 1371.5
